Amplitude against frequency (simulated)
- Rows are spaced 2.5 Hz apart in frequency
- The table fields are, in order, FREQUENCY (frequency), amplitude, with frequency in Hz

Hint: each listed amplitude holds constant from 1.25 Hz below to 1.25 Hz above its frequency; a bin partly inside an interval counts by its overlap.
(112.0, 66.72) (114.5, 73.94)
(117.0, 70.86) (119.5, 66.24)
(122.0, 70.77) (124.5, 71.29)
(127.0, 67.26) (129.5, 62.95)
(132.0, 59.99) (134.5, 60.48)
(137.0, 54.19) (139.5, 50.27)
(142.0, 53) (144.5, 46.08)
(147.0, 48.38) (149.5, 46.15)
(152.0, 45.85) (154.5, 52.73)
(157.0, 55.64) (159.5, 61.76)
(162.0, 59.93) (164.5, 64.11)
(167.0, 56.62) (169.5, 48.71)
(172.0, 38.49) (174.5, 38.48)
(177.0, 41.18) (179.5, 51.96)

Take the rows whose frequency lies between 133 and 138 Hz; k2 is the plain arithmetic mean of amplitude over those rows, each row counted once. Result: 57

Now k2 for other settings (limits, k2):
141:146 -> 50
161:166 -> 62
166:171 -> 53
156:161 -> 59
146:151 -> 47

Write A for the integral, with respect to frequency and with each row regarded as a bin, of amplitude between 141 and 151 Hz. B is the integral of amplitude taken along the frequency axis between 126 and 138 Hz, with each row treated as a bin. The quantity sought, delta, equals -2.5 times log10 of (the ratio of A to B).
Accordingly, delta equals 0.5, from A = 482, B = 732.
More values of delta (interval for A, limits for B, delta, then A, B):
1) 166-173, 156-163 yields 0.2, 336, 414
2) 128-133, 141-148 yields 0.1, 309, 343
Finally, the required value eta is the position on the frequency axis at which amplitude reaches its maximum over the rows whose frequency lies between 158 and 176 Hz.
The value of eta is 164.5 Hz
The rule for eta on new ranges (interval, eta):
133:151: 134.5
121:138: 124.5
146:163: 159.5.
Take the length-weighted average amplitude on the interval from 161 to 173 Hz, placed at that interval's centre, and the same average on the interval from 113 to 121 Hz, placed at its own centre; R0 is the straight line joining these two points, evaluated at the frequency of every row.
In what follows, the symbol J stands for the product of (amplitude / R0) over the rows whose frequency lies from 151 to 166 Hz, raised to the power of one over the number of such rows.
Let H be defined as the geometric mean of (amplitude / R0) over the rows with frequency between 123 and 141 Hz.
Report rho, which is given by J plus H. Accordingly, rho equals 1.92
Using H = 0.93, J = 0.99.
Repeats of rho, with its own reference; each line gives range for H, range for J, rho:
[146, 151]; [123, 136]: 1.76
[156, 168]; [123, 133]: 2.06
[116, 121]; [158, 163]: 2.07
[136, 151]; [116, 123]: 1.80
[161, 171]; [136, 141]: 1.88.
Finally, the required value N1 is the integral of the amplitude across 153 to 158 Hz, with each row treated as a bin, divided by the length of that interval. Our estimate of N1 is 54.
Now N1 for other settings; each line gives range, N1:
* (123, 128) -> 69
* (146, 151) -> 47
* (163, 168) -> 61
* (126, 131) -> 65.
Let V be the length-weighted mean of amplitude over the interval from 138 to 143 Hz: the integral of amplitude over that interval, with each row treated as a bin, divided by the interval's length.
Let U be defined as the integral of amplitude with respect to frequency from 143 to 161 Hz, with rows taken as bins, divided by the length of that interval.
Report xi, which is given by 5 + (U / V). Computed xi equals 5.99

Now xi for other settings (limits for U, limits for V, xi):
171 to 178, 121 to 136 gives 5.60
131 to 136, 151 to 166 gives 6.05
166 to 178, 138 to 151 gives 5.91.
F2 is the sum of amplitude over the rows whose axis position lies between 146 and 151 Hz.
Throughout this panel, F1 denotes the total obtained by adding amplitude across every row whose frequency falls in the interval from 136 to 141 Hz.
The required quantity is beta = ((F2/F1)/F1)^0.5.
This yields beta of 0.093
